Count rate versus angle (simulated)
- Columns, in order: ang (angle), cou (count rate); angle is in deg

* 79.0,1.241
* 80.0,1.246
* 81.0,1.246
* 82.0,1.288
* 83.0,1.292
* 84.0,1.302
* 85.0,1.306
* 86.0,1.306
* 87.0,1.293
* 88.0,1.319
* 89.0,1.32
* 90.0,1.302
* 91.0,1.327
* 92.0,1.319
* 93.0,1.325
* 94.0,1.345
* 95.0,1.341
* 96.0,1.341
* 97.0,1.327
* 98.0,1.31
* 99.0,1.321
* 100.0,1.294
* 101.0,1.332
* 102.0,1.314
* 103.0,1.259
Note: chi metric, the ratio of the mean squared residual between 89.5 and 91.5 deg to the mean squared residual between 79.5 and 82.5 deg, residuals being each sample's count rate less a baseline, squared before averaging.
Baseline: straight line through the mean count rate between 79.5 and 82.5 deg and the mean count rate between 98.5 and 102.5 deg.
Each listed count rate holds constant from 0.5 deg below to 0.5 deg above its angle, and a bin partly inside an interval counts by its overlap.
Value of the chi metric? 2.78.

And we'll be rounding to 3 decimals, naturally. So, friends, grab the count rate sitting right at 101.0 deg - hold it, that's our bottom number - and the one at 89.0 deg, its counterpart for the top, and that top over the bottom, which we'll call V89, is 0.991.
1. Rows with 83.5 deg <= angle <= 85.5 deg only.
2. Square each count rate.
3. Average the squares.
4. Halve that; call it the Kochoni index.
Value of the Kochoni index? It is 0.85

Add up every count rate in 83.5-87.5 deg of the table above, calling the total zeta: 5.21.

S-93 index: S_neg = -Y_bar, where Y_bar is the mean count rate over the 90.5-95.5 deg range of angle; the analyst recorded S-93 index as -1.331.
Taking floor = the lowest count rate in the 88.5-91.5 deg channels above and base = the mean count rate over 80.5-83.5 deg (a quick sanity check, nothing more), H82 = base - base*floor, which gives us -0.385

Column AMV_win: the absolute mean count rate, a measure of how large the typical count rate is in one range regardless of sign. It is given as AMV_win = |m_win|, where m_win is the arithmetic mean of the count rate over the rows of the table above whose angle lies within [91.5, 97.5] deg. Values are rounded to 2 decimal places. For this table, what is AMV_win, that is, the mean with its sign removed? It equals 1.33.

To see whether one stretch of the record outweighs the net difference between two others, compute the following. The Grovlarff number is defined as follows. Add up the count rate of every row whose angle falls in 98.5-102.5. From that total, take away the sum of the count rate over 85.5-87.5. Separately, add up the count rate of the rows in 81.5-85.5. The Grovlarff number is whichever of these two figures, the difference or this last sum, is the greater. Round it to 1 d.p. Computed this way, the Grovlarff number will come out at 5.2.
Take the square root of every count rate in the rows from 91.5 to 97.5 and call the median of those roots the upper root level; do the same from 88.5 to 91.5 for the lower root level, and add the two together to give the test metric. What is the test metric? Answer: 2.304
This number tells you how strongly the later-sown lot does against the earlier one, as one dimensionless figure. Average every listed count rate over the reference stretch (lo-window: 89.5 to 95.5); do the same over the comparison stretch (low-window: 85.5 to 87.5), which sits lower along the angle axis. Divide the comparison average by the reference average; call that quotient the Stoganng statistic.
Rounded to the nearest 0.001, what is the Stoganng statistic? 0.980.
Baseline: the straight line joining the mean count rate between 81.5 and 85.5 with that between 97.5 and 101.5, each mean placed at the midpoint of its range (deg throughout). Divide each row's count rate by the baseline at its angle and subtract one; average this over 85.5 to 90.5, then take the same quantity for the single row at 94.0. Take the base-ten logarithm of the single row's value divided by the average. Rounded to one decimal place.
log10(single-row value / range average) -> 0.8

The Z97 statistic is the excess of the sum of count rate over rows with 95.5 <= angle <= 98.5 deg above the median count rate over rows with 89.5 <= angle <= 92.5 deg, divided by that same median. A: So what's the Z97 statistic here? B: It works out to 2.02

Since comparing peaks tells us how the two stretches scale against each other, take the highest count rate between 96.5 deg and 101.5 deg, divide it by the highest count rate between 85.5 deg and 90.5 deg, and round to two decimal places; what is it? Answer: 1.01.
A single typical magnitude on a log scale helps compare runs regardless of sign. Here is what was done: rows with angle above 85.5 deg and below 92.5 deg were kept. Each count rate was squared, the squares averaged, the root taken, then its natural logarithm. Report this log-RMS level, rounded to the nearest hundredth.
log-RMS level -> 0.27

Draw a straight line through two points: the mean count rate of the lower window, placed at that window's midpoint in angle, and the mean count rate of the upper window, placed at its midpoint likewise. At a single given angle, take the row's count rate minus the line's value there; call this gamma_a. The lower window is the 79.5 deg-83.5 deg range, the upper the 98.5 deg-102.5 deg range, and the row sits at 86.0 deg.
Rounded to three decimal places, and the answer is 0.027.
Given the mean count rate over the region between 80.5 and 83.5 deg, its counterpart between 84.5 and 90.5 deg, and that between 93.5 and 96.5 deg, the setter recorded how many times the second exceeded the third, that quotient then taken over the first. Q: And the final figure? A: 0.764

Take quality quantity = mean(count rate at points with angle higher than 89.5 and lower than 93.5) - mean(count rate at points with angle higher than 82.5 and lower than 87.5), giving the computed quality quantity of 0.018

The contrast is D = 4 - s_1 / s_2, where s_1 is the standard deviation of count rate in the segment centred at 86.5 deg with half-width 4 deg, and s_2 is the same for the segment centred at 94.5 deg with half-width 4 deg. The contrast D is 3.1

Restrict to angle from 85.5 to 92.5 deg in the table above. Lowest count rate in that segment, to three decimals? 1.293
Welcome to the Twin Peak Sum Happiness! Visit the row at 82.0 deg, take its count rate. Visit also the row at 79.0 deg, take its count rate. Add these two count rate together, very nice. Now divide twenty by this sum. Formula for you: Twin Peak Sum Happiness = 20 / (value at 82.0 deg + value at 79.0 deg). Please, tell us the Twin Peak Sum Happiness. 7.91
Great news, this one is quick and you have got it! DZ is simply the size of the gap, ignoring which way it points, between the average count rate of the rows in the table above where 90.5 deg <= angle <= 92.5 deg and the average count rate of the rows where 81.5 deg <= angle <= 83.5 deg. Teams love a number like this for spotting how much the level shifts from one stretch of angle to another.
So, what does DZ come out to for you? 0.033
